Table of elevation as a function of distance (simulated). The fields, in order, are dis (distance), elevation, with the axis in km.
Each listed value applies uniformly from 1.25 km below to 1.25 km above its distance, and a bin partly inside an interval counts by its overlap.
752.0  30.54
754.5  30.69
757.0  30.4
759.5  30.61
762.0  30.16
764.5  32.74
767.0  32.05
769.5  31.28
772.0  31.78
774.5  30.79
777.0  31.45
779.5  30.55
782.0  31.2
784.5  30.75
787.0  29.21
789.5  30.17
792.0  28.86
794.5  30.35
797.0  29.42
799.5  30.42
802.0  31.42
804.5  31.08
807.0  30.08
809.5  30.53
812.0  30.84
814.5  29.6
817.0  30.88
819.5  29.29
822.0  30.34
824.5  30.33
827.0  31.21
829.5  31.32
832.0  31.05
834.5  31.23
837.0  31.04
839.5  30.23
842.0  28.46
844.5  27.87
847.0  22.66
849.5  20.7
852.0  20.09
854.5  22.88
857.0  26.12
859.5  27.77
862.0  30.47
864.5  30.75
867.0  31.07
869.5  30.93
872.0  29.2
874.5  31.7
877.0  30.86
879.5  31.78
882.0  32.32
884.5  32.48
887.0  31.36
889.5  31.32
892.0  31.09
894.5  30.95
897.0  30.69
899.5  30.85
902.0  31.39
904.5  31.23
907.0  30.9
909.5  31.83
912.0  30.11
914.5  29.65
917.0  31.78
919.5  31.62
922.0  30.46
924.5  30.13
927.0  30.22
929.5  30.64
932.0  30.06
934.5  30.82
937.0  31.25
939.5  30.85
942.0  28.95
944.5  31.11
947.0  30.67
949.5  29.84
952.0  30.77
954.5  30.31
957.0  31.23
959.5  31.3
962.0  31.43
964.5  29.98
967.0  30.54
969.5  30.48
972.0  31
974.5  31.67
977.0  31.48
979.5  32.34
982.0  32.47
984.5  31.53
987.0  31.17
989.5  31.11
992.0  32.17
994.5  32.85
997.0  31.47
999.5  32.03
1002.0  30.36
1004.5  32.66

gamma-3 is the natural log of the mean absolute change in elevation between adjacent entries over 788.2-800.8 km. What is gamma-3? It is 0.2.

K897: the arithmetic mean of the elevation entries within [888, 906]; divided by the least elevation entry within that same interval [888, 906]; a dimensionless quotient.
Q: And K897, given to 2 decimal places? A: 1.01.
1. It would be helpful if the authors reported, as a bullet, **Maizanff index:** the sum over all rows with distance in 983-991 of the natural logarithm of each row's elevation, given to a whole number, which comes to 10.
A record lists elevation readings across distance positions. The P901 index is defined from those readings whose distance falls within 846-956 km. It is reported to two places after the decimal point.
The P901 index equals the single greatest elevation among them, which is 32.48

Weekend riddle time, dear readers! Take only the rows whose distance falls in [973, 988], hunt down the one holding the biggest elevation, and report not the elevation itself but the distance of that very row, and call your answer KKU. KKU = 982.0 km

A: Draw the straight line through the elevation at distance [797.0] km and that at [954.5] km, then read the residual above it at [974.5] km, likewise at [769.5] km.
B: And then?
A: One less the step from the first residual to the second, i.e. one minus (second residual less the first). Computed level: 0.2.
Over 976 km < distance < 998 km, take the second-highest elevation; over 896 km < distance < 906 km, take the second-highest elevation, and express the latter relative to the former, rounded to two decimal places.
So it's 0.96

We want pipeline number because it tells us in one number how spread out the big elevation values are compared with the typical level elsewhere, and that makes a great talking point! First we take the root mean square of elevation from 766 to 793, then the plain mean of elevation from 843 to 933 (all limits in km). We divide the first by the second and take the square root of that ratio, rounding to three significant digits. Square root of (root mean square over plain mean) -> 1.02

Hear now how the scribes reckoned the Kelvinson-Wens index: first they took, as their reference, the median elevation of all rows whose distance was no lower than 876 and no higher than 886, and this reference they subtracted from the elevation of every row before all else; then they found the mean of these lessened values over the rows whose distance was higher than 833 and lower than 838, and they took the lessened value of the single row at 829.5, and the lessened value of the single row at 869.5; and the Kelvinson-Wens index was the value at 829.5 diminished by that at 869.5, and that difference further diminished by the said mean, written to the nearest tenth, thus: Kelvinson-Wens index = 1.3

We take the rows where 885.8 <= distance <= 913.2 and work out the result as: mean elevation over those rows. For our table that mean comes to 31.1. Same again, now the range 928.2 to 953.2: 30.5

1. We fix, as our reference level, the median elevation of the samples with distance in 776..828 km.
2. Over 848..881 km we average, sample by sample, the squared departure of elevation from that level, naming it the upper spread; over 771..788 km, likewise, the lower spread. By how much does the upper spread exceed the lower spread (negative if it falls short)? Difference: 22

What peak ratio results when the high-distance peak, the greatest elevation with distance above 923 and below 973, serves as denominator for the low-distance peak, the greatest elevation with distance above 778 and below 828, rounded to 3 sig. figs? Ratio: 1.00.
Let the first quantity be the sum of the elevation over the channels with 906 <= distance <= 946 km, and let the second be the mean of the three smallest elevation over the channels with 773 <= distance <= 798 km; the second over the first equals 0.06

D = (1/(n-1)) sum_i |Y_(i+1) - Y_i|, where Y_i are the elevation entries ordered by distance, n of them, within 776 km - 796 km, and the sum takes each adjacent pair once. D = 1.04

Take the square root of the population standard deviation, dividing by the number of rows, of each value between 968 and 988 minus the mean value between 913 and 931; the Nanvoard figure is 0.79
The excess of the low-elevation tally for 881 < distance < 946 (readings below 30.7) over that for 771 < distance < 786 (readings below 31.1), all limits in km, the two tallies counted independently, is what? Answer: 6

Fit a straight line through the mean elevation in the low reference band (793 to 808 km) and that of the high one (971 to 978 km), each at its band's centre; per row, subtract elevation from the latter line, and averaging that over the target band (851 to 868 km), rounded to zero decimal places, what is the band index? 4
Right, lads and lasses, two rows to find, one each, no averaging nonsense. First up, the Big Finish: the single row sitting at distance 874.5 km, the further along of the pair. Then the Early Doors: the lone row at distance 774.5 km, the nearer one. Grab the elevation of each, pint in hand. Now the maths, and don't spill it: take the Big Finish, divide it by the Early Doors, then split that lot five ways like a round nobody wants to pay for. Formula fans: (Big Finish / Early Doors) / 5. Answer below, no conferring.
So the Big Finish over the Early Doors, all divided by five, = 0.206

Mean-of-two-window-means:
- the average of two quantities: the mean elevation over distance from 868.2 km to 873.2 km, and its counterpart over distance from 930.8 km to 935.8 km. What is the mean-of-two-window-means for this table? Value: 30.3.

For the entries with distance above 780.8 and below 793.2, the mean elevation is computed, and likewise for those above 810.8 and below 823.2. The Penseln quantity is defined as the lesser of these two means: 30.0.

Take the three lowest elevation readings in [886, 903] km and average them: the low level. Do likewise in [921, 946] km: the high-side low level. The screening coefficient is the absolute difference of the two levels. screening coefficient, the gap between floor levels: 1.1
